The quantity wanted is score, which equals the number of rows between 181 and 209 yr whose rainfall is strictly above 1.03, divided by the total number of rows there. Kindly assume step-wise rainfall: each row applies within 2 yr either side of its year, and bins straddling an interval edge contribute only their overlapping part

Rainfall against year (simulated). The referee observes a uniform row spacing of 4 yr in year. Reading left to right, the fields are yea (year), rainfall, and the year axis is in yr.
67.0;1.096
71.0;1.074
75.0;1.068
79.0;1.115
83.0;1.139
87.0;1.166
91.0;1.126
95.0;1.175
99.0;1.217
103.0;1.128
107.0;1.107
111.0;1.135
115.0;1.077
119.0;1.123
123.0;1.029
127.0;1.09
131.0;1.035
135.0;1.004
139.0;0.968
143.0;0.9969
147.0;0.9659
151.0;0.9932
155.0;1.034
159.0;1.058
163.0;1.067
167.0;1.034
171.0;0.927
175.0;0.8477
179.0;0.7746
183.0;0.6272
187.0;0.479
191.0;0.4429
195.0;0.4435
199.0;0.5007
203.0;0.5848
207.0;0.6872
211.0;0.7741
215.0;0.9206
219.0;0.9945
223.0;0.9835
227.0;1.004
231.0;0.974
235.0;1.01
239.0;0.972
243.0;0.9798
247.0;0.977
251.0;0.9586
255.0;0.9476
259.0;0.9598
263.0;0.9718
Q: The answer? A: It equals 0.00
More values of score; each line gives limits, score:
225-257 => 0.00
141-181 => 0.40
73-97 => 1.00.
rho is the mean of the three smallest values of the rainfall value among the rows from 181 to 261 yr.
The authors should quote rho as 0.46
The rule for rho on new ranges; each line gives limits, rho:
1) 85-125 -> 1.07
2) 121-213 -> 0.46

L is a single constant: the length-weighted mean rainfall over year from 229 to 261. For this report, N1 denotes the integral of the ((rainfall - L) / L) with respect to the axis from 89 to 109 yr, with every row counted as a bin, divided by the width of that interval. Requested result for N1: 0.18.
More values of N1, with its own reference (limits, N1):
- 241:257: -0.01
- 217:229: 0.02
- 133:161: 0.03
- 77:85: 0.16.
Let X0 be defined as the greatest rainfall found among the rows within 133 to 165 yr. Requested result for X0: 1.067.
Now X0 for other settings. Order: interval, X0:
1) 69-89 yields 1.166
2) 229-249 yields 1.01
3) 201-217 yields 0.9206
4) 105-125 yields 1.135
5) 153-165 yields 1.067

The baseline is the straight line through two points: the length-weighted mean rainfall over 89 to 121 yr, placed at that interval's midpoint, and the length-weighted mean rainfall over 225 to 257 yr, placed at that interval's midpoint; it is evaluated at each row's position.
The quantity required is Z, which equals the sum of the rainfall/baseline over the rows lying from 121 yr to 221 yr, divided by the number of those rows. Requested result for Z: 0.80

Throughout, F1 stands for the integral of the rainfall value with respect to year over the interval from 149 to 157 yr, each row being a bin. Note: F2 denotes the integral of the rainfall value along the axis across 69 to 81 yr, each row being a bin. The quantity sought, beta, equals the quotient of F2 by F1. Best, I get 1.6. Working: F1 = 8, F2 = 13.0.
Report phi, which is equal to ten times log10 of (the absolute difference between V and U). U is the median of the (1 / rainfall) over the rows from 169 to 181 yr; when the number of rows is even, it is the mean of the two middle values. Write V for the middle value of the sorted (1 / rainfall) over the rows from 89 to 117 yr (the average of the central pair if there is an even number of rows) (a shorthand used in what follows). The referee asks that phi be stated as -5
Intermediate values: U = 1.18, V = 0.89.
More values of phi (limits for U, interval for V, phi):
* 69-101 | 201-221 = -4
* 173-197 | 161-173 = -1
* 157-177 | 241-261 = -11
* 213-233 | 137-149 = -18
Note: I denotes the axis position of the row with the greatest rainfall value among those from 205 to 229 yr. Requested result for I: 227.0 yr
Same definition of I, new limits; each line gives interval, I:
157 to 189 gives 163.0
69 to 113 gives 99.0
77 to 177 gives 99.0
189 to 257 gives 235.0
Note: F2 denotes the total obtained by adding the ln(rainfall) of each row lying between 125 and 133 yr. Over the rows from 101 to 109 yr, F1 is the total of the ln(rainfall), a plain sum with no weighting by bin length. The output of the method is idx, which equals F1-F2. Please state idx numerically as 0.10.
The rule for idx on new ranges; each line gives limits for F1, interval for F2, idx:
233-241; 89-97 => -0.30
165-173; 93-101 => -0.40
